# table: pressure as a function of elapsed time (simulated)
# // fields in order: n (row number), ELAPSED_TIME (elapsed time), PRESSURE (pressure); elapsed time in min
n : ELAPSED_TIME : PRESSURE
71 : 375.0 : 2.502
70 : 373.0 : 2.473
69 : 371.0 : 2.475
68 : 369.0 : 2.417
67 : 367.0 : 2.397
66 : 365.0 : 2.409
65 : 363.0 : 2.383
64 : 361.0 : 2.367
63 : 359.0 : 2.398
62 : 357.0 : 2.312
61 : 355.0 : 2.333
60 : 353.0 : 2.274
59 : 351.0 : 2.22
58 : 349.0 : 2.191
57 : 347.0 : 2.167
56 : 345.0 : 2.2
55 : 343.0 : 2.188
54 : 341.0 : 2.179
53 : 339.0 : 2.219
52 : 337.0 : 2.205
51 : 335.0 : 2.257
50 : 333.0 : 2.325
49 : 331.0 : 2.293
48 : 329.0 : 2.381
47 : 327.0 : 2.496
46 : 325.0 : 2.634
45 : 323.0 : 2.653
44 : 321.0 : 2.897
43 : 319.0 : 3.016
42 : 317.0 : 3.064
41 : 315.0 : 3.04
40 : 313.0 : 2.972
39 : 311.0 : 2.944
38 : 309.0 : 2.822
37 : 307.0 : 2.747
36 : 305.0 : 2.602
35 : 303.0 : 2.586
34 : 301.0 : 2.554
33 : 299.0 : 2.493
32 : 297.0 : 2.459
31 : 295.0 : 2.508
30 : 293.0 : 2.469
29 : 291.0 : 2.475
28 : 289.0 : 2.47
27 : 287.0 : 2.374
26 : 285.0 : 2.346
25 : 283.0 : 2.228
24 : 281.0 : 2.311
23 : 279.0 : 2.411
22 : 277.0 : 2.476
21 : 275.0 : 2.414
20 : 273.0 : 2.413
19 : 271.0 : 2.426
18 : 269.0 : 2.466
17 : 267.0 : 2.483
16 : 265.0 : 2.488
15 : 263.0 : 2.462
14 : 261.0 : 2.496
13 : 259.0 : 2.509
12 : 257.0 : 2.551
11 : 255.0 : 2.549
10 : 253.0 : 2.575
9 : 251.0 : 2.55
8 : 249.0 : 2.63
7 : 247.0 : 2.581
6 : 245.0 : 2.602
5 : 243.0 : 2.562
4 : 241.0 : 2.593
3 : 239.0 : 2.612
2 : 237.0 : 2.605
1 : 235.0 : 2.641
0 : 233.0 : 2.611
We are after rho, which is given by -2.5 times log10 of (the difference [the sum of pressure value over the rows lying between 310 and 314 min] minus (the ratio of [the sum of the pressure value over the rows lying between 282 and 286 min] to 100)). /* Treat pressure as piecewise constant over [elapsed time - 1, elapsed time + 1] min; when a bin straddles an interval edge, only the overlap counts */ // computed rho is -1.92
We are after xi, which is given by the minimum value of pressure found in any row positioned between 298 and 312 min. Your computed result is 2.493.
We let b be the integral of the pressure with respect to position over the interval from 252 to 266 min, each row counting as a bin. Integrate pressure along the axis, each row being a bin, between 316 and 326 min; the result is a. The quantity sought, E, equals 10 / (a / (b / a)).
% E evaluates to 0.43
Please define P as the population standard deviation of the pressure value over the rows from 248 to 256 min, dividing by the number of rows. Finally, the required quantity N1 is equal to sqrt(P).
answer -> 0.18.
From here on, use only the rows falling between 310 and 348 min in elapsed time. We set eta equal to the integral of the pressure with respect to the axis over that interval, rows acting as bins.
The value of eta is 96.3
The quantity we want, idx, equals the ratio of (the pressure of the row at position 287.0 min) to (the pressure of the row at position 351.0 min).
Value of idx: 1.07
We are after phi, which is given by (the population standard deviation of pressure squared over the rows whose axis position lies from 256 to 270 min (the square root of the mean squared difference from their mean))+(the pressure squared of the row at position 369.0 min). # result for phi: 6.0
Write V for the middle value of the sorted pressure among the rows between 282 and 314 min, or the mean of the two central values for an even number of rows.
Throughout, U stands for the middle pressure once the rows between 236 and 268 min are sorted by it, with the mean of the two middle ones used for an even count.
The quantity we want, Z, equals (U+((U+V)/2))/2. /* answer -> 2.54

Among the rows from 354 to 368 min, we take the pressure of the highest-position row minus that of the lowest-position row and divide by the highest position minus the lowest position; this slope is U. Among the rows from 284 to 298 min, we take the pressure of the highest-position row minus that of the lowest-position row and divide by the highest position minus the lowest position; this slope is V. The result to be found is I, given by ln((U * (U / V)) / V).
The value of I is -1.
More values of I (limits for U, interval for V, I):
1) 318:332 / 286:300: 4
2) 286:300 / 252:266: 1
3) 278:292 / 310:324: -3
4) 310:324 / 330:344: 2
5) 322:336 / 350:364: 2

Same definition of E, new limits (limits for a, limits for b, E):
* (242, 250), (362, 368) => 0.33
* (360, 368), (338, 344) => 0.36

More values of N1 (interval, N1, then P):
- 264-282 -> 0.23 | 0.05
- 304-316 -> 0.39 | 0.15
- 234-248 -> 0.15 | 0.02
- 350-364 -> 0.24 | 0.06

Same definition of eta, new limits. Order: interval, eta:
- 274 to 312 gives 95.4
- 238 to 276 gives 95.9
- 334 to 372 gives 87.2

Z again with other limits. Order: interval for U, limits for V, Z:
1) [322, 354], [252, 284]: 2.30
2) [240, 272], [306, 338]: 2.59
